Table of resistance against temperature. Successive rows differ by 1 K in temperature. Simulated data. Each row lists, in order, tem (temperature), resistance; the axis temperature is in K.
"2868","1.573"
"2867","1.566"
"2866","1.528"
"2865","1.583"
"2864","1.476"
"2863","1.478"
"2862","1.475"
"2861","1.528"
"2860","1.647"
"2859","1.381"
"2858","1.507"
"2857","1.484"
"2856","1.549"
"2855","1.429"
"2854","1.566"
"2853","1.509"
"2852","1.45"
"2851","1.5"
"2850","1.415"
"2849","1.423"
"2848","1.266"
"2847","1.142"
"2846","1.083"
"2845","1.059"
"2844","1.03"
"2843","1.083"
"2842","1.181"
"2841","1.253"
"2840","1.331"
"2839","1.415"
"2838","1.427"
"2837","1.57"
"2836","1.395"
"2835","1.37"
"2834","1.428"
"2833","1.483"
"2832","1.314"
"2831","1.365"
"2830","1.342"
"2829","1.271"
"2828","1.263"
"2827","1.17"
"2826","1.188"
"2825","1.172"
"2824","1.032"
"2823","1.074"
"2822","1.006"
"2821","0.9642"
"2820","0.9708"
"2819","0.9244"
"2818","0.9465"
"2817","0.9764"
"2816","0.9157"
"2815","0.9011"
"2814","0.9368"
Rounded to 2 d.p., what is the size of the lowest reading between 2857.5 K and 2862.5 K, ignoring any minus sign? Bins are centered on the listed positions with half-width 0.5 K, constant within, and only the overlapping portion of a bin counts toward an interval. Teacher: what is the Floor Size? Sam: 1.38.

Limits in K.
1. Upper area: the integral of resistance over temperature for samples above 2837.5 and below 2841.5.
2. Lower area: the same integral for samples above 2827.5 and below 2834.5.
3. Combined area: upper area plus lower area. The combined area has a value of 15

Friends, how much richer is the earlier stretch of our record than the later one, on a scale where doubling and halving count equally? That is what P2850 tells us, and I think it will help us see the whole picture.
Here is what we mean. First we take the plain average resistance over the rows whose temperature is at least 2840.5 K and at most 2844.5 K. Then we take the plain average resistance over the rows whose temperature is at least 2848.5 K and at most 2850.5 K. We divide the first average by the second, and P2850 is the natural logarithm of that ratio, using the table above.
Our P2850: -0.22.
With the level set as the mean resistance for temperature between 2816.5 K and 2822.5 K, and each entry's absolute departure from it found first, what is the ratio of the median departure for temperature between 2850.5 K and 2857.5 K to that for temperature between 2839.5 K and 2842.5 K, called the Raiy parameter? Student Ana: 1.9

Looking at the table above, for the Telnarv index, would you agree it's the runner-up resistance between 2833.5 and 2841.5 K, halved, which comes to 0.714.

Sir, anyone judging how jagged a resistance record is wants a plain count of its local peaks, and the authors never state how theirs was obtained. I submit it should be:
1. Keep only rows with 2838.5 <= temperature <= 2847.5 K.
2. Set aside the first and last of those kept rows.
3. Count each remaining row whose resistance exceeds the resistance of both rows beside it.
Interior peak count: 0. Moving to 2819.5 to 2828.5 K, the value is 2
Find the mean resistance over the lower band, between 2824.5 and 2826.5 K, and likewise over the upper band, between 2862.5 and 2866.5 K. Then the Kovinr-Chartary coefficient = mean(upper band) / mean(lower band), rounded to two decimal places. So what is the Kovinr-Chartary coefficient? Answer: 1.28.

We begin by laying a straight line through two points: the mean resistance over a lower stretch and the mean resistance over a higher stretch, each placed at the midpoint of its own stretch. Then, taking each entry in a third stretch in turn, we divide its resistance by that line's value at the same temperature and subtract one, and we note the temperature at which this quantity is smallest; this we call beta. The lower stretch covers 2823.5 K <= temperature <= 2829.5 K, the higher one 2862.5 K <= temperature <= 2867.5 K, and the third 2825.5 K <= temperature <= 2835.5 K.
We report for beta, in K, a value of 2827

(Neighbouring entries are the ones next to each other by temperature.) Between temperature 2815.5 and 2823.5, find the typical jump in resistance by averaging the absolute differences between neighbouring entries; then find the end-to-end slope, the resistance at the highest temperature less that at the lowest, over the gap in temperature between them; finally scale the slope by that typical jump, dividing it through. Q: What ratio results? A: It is 0.57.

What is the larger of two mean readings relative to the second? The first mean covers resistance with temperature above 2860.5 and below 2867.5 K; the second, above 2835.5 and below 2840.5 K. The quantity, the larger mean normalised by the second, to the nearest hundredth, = 1.06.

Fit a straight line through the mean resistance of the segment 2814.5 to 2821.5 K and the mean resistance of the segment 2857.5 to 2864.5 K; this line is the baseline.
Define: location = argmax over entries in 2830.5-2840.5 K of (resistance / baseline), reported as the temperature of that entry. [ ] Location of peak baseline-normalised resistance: 2837 K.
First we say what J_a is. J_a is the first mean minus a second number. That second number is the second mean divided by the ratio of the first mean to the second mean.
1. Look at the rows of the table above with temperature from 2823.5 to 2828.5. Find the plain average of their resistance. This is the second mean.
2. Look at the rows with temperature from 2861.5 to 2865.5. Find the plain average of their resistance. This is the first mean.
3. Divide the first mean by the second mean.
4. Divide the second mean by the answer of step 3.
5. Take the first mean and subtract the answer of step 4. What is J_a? 0.60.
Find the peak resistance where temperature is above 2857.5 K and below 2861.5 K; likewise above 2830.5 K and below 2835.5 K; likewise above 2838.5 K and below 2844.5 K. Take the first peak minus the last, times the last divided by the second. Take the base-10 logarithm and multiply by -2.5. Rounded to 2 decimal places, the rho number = 1.64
